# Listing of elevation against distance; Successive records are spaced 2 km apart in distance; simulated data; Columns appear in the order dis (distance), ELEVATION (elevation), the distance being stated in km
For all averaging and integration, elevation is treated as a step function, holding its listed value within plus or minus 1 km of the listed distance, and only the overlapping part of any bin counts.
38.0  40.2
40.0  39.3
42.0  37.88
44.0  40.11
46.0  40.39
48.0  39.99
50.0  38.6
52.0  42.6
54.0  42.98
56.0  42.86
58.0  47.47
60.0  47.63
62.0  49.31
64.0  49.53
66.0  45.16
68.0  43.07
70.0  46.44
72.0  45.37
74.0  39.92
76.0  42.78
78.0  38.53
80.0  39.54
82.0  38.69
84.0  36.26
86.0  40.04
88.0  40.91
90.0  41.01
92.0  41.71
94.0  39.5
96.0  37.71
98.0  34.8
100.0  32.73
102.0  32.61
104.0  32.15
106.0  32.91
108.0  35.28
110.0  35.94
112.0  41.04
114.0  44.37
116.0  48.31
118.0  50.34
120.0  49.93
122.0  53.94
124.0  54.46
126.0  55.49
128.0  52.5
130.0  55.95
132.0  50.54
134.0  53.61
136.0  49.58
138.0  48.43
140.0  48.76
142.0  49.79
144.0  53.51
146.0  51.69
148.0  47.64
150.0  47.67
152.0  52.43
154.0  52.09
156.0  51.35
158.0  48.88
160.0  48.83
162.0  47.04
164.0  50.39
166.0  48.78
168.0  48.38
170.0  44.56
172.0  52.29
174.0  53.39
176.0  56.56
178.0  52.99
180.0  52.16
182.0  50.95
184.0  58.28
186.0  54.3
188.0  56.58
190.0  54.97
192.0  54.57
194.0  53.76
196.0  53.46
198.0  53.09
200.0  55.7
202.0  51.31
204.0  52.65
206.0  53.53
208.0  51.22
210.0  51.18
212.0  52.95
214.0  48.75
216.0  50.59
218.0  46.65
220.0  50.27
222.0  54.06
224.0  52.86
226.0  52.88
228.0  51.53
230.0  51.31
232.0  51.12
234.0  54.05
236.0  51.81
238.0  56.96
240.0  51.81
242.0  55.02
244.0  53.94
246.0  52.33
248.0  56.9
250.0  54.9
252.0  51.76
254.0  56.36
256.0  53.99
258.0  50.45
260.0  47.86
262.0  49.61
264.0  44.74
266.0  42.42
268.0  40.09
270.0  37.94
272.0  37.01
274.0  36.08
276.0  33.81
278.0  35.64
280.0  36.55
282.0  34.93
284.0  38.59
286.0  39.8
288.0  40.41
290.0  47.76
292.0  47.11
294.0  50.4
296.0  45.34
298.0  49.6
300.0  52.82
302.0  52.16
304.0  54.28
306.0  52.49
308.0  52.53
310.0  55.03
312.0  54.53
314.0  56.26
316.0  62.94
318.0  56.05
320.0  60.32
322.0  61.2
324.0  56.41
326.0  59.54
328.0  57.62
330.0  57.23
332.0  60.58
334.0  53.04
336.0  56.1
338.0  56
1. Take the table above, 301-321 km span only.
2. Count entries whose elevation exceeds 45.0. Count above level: 10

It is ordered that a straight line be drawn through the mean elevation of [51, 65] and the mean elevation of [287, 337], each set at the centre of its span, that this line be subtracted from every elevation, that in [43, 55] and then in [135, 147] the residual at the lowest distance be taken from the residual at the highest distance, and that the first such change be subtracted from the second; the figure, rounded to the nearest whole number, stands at -1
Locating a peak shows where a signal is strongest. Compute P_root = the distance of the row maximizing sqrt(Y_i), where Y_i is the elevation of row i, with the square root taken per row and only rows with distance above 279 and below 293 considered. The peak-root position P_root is 290.0 km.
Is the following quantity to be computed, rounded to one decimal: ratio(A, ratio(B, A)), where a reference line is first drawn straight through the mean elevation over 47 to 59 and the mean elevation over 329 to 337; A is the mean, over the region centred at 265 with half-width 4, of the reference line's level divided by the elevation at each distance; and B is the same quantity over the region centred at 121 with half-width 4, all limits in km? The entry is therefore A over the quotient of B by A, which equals 1.7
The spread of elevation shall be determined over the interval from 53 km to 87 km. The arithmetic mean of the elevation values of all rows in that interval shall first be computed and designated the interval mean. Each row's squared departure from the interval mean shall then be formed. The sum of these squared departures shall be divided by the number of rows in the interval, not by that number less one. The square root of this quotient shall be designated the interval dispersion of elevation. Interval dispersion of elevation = 4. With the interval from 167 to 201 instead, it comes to 3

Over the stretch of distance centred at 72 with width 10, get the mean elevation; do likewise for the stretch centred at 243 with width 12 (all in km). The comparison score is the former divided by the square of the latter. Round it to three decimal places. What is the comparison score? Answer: 0.015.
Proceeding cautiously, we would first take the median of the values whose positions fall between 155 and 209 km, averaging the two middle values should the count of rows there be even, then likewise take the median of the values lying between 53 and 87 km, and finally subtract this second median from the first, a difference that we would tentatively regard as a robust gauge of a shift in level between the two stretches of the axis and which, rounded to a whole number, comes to 10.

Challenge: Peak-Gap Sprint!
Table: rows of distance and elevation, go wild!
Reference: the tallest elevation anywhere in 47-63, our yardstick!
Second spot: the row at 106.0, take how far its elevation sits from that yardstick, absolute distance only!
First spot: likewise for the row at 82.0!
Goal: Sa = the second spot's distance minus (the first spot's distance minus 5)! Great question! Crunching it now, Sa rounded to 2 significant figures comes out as 11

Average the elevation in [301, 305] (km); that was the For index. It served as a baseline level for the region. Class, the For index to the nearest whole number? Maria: 53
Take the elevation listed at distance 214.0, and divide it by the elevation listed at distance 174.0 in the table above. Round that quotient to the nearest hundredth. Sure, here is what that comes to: 0.91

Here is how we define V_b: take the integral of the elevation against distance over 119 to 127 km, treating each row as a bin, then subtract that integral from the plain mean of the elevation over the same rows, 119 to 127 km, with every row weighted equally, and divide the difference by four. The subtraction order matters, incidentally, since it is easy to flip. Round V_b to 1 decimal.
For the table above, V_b -93.5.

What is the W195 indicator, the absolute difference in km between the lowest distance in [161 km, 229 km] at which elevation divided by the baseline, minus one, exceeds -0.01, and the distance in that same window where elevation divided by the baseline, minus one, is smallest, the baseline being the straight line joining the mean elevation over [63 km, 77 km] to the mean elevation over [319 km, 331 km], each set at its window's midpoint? 54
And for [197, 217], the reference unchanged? 16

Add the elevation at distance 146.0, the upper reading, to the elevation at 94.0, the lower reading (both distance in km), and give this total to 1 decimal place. 91.2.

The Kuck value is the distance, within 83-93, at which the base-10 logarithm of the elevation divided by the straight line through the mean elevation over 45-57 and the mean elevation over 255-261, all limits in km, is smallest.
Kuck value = 84.0 km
